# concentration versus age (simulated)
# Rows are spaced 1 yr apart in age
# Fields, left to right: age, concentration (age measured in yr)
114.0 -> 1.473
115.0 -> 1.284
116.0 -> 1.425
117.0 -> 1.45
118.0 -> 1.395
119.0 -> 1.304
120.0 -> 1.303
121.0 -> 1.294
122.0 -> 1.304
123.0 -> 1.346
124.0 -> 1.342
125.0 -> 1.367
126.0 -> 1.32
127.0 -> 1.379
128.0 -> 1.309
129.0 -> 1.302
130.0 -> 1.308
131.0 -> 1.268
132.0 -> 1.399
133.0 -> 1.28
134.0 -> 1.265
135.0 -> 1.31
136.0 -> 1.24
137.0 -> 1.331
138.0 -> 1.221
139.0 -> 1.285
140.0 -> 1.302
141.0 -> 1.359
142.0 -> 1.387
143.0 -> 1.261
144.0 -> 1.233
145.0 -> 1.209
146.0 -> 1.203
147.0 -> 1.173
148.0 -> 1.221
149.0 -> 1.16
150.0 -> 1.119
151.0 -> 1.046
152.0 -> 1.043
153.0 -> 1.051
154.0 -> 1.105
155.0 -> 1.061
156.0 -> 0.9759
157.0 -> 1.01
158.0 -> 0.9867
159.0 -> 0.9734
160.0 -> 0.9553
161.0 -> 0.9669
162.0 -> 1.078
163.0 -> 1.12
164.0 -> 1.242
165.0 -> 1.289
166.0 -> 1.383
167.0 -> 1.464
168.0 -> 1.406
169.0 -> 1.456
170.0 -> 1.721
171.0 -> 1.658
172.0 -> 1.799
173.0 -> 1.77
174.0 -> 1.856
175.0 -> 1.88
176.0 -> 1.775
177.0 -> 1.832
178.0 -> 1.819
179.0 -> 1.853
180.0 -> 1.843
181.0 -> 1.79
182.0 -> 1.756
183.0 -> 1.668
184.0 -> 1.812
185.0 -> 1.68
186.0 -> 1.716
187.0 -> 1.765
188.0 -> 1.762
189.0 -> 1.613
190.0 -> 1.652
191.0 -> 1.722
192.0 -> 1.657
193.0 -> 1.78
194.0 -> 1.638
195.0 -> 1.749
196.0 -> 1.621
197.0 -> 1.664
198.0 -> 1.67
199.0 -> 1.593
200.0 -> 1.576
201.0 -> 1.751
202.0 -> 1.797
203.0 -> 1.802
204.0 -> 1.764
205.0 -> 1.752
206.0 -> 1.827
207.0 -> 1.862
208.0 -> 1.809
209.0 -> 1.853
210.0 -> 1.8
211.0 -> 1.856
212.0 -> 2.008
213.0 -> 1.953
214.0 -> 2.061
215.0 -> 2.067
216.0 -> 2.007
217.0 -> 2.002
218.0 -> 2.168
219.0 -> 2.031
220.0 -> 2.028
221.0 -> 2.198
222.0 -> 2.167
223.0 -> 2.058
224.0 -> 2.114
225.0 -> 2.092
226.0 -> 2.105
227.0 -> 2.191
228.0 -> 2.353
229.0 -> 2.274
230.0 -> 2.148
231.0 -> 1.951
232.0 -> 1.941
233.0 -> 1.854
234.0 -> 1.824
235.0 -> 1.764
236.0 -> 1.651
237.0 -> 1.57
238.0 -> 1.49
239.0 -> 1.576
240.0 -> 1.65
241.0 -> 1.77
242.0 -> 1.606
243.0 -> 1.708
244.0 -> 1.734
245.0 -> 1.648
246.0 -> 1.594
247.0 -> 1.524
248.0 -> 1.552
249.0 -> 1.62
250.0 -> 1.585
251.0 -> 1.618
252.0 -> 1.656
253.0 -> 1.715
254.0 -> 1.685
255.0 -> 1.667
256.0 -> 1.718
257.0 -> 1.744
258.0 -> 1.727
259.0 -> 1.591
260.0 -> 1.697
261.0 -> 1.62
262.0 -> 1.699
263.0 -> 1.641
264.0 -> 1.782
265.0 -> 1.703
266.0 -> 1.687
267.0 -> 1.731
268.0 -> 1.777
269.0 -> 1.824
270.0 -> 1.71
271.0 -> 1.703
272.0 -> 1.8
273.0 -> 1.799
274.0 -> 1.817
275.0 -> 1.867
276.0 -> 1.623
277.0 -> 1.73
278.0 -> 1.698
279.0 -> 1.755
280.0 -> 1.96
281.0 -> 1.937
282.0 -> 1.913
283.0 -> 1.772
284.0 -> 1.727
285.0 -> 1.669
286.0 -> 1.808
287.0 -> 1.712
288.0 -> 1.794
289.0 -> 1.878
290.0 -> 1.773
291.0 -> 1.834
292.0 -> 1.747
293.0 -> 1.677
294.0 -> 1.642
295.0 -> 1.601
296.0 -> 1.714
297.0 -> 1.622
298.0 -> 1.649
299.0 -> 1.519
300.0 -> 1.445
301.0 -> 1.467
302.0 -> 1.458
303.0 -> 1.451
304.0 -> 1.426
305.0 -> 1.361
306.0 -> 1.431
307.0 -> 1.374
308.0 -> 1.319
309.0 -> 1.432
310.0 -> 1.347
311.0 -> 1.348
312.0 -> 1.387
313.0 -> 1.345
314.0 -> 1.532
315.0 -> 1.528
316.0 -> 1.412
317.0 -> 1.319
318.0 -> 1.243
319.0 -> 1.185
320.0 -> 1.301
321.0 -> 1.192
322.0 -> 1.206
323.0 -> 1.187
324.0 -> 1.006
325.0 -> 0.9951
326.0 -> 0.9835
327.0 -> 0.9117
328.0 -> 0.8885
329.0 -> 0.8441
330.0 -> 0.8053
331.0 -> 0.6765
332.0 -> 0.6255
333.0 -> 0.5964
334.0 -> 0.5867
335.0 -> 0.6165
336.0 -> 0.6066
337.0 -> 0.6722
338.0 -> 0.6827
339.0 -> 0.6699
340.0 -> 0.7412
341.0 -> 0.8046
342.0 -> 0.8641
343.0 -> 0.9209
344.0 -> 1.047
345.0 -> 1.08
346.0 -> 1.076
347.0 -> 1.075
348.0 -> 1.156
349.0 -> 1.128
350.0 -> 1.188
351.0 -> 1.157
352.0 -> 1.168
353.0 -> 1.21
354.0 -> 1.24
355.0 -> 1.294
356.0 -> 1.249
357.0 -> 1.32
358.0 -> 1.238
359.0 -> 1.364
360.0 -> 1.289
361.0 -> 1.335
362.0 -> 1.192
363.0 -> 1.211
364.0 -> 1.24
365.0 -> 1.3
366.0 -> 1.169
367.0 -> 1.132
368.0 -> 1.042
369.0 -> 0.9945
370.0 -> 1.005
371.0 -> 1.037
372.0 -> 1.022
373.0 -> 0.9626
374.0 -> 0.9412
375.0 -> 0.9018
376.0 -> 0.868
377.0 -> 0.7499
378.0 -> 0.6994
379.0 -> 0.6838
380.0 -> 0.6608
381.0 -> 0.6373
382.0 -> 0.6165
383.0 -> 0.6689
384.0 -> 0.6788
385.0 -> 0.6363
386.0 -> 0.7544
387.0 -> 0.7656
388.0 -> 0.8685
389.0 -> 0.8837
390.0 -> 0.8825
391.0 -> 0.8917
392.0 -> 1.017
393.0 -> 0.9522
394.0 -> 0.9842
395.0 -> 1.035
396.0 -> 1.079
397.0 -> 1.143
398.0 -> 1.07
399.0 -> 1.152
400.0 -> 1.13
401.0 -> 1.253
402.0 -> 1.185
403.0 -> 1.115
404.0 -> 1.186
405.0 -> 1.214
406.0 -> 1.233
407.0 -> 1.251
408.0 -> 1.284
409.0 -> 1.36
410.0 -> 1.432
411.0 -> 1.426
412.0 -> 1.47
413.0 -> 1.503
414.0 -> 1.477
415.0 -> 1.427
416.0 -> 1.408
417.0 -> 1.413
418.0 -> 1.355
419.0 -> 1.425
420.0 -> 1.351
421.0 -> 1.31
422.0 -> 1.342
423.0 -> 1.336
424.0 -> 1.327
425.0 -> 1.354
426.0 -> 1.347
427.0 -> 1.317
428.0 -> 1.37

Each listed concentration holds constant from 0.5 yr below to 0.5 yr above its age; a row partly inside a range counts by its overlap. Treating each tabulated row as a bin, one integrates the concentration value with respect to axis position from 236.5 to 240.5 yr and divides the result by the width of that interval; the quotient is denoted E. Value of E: 1.57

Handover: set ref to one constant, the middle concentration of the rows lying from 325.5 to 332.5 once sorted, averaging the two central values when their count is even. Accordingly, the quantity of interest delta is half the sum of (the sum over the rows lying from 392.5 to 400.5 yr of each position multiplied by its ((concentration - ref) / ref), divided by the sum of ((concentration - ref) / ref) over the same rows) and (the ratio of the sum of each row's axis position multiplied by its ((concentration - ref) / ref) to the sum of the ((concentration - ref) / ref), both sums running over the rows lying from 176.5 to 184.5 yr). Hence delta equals 288.8 yr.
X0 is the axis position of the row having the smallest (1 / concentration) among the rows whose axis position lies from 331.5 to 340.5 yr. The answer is 340.0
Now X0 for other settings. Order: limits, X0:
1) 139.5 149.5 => 142.0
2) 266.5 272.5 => 269.0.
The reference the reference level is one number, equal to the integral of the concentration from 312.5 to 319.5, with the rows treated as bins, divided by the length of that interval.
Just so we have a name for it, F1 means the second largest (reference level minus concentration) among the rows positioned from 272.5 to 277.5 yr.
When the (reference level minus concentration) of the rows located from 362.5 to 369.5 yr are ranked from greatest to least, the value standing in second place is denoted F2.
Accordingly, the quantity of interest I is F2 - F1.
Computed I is 0.7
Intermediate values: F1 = -0.36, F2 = 0.3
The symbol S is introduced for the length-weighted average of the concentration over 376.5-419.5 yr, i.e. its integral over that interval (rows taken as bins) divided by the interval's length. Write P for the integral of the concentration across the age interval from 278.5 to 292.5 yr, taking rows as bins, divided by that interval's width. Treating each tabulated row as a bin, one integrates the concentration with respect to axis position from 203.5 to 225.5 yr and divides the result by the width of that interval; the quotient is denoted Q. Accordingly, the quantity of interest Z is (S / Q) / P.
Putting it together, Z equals 0.3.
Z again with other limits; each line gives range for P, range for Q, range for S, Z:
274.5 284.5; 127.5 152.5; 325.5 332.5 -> 0.4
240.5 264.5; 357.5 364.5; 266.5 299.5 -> 0.8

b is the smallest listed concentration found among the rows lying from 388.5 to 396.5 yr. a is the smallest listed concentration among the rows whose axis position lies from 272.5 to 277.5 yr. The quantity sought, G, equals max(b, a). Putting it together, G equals 1.6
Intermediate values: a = 1.623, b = 0.8825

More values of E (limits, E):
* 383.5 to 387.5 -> 0.71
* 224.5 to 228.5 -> 2.19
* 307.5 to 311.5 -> 1.36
